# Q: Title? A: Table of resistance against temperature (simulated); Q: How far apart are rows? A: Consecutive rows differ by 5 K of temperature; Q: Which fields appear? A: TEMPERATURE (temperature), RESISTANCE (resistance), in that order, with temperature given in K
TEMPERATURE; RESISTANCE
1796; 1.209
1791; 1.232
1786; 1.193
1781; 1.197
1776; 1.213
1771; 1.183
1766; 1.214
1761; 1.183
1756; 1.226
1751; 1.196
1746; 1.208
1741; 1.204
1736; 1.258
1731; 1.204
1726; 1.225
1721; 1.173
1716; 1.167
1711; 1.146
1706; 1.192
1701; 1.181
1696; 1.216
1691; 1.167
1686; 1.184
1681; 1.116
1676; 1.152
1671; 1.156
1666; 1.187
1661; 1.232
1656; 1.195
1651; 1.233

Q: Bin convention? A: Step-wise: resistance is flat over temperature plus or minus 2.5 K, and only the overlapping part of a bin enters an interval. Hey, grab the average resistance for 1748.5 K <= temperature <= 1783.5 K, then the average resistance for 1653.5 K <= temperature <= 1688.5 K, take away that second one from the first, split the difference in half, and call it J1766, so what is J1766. 0.014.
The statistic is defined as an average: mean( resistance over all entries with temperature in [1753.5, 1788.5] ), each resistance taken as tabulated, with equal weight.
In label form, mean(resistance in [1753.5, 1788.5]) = 1.20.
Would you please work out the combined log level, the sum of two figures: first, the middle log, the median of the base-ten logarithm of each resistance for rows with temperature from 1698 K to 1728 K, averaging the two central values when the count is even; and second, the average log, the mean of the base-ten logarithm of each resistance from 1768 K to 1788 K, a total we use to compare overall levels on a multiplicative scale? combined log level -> 0.149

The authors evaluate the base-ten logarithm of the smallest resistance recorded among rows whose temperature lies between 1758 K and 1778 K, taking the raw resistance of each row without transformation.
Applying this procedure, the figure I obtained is 0.073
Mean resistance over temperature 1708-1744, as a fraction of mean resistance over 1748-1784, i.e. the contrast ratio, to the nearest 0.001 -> 0.996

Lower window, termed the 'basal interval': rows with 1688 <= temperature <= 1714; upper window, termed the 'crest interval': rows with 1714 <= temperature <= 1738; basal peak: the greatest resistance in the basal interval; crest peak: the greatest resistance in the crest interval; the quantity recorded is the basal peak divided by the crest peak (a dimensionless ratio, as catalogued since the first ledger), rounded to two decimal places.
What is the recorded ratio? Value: 0.97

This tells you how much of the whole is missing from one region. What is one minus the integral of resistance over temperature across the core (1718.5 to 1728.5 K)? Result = -11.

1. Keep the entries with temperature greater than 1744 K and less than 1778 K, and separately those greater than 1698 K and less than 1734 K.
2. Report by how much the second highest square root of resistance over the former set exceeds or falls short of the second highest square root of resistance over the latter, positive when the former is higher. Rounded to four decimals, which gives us 0.0045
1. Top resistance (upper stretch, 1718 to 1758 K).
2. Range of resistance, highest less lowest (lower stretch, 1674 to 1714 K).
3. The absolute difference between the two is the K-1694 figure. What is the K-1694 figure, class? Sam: 1.16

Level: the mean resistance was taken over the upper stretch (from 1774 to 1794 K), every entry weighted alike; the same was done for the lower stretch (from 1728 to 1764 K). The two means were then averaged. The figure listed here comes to 1.210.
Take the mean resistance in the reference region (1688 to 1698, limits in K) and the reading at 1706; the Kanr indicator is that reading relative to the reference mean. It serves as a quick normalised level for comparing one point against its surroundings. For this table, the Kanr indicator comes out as 1.00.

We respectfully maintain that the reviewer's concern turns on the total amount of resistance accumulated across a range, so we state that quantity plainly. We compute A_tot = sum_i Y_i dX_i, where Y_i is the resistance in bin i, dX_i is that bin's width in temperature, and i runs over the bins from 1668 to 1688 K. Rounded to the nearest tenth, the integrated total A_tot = 23.0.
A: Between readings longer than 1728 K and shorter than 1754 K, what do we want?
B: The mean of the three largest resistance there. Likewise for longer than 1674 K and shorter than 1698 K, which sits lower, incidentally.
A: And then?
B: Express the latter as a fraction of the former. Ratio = 0.972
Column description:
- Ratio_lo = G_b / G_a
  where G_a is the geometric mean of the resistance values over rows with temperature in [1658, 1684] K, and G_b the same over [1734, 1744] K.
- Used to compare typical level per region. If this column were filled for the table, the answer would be 1.05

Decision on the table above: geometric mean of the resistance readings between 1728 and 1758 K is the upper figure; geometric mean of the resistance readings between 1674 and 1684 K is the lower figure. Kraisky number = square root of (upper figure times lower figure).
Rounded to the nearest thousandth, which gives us 1.174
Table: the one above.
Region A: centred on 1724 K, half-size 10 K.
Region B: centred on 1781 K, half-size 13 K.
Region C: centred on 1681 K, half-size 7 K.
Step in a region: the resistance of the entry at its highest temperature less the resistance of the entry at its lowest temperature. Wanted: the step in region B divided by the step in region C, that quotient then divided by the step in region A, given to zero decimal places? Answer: 41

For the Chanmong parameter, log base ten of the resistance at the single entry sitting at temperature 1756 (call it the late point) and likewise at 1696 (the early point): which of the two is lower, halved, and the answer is 0.042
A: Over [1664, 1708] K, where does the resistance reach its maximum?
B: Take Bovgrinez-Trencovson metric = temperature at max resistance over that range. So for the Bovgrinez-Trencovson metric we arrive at 1696 K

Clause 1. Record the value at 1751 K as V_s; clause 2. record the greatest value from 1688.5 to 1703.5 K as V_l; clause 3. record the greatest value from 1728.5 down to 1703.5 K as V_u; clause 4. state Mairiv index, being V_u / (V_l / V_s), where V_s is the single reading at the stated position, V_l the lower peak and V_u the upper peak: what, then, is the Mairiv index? 1.20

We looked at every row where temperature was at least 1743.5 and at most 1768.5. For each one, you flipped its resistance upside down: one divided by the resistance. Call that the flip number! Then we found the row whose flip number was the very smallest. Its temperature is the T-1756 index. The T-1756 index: 1756 K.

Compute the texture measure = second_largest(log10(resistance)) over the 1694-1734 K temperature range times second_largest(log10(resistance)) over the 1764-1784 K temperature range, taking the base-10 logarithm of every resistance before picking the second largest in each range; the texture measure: 0.0071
